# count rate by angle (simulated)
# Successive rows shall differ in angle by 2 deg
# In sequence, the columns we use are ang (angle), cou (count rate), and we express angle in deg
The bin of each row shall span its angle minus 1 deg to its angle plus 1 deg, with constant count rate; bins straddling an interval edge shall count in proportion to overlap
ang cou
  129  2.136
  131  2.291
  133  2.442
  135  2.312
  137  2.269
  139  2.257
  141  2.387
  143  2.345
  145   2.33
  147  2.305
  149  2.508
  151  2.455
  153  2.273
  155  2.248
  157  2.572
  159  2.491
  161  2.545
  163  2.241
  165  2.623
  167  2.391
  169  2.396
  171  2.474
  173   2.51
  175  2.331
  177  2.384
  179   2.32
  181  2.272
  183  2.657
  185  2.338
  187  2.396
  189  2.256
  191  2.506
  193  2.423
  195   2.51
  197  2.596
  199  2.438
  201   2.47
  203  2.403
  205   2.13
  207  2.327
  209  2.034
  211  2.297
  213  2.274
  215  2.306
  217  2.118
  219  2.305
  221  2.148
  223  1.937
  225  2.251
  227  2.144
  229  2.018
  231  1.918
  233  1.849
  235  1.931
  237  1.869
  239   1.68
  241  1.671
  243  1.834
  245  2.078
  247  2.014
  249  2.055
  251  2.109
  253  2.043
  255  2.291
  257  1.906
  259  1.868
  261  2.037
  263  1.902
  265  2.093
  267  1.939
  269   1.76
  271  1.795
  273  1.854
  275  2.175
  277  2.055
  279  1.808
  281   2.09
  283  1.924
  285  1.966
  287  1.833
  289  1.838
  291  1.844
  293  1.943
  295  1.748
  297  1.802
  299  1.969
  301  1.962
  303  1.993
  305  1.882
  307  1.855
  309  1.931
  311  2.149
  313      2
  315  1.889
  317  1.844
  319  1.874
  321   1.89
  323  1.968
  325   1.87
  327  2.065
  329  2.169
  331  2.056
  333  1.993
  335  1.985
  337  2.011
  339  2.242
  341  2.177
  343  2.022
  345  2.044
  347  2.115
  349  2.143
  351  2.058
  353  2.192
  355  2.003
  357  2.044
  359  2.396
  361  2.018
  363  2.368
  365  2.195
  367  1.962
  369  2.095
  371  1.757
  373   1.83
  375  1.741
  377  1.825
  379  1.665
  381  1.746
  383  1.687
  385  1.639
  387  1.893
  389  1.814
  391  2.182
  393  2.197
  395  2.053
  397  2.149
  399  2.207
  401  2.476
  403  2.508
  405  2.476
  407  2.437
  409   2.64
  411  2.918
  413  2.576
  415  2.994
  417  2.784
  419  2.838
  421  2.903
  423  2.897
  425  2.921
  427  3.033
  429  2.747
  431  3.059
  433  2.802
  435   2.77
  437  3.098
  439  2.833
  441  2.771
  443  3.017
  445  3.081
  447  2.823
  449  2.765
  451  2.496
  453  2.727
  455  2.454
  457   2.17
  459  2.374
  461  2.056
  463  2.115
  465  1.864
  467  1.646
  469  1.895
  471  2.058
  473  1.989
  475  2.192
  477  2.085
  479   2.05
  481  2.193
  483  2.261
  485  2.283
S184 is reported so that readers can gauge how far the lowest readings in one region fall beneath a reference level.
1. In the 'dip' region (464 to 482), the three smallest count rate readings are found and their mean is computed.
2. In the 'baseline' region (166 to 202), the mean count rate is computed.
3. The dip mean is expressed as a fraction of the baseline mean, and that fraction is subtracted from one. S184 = 0.257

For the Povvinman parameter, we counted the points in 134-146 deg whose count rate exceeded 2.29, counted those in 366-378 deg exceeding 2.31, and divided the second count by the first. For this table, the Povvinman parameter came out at 0.0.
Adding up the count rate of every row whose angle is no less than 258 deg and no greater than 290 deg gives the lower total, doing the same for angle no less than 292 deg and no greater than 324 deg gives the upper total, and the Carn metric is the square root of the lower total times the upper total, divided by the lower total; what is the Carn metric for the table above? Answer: 1.00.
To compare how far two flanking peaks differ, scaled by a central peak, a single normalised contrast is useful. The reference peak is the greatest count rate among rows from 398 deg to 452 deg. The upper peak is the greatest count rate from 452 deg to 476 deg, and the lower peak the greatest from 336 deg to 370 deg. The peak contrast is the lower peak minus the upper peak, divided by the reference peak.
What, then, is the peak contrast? -0.11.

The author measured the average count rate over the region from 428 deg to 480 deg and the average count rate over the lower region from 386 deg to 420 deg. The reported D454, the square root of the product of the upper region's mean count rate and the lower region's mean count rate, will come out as 2.4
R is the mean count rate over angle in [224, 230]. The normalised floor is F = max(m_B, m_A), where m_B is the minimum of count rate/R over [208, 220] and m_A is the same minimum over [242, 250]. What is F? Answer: 0.95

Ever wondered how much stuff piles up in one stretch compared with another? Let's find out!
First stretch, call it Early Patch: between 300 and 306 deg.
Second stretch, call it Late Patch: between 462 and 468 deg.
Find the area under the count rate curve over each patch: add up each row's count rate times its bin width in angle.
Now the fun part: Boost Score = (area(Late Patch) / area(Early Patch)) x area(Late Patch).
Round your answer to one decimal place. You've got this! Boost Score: 10.8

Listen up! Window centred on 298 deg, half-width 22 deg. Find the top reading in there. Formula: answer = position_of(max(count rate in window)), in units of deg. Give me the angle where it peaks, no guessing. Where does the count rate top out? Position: 311 deg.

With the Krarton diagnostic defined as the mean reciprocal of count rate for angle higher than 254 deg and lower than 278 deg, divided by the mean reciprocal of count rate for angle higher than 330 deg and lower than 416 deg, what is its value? 1.06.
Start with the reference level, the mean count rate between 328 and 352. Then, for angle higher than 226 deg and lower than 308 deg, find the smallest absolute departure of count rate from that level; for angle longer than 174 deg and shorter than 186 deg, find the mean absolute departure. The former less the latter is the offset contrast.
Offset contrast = -0.29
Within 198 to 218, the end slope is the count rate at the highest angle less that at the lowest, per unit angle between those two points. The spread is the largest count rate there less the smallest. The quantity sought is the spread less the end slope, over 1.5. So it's 0.303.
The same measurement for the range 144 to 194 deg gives 0.276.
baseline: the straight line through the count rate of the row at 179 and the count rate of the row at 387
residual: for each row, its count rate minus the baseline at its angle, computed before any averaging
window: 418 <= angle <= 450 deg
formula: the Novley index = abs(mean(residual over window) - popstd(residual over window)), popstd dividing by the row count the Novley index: 0.98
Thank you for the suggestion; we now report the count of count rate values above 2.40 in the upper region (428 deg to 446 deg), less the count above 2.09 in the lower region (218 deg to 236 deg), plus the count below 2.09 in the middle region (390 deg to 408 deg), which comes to 6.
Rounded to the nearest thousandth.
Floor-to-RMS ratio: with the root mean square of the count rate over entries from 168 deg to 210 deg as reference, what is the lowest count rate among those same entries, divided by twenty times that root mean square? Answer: 0.042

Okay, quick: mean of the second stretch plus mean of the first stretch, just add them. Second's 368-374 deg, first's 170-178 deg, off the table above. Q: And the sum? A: 4.32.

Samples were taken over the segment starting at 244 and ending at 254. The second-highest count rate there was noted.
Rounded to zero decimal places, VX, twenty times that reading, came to 42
